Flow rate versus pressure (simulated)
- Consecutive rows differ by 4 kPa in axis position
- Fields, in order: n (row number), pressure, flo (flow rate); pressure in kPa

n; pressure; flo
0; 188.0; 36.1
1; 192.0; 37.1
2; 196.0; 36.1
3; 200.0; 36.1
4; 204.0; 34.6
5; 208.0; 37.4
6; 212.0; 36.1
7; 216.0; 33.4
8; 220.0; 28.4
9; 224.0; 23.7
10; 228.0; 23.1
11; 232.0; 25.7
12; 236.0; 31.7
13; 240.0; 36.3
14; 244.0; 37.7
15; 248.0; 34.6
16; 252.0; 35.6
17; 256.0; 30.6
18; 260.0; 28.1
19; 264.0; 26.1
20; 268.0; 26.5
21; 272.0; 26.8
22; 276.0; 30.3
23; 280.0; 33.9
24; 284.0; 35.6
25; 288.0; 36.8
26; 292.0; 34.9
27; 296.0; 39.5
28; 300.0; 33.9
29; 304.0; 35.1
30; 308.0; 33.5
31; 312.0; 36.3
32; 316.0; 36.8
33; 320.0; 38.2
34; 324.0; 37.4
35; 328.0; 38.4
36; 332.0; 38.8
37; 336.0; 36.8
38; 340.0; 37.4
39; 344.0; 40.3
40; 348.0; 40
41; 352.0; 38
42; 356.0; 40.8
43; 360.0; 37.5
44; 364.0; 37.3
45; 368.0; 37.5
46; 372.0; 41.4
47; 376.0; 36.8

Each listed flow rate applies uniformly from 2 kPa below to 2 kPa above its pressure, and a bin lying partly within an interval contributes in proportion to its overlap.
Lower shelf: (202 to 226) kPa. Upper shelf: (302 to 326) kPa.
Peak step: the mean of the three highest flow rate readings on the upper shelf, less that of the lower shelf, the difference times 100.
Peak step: 143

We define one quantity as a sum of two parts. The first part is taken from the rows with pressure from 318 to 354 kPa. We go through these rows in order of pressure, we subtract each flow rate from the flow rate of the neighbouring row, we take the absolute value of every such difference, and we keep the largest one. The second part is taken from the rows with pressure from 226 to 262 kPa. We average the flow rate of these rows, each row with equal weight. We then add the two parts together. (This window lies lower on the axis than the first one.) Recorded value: 34.4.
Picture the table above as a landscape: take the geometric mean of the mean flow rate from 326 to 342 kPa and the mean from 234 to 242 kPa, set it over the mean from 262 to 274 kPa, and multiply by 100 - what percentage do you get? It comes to 136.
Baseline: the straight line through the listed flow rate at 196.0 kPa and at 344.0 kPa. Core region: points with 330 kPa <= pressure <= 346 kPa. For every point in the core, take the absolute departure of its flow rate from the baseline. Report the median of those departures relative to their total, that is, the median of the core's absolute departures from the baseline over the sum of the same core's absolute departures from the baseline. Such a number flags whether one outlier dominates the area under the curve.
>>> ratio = 0.27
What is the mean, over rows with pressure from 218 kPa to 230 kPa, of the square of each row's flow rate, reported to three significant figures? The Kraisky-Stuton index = 634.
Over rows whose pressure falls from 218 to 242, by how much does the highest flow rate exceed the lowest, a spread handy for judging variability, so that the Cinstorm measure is 13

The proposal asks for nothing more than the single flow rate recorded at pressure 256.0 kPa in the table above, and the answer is 30.6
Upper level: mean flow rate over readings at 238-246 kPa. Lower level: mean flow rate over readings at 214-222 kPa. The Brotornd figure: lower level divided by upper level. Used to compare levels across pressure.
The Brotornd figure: 0.84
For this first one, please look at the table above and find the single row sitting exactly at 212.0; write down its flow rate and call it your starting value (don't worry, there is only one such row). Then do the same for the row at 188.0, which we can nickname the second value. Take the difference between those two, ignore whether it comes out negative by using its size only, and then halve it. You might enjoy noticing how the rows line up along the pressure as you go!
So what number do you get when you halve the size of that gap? 0.0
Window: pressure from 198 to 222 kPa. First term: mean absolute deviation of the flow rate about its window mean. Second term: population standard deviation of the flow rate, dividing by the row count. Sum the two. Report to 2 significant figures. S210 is 5.2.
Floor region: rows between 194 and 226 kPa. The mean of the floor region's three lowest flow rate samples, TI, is 28.5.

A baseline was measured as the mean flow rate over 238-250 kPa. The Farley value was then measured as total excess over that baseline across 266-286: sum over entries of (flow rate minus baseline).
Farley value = -28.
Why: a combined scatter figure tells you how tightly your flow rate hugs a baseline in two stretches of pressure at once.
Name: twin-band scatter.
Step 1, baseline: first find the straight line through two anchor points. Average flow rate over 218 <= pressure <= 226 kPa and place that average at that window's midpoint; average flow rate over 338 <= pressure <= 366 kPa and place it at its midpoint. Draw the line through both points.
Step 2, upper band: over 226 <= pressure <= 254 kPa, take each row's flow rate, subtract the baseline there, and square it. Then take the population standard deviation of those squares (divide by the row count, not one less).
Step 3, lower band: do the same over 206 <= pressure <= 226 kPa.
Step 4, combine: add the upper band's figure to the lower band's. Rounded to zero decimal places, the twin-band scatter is 92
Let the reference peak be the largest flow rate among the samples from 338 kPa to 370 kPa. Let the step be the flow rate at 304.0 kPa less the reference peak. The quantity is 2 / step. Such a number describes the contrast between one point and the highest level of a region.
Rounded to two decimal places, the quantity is -0.35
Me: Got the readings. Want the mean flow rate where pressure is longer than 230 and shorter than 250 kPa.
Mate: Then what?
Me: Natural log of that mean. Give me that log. 3.50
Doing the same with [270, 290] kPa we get 3.49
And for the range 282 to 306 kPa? 3.58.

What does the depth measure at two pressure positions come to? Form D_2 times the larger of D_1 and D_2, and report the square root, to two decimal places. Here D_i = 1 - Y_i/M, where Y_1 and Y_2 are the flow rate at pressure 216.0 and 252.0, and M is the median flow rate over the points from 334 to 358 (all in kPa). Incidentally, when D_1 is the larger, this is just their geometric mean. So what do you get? 0.11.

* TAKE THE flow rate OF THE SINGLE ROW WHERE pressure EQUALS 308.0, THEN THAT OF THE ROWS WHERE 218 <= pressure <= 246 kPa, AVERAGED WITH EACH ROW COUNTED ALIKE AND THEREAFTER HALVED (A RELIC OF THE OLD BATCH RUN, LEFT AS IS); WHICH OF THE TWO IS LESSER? 14.8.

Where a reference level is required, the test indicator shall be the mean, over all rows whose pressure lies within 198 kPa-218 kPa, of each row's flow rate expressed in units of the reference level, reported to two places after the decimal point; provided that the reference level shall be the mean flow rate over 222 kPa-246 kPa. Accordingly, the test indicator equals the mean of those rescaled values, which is 1.20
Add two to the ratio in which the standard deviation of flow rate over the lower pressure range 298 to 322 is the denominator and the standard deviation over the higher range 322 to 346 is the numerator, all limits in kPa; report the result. 2.7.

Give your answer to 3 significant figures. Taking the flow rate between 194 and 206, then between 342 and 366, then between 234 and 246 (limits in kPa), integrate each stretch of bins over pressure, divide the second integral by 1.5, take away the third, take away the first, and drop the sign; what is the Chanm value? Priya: 226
